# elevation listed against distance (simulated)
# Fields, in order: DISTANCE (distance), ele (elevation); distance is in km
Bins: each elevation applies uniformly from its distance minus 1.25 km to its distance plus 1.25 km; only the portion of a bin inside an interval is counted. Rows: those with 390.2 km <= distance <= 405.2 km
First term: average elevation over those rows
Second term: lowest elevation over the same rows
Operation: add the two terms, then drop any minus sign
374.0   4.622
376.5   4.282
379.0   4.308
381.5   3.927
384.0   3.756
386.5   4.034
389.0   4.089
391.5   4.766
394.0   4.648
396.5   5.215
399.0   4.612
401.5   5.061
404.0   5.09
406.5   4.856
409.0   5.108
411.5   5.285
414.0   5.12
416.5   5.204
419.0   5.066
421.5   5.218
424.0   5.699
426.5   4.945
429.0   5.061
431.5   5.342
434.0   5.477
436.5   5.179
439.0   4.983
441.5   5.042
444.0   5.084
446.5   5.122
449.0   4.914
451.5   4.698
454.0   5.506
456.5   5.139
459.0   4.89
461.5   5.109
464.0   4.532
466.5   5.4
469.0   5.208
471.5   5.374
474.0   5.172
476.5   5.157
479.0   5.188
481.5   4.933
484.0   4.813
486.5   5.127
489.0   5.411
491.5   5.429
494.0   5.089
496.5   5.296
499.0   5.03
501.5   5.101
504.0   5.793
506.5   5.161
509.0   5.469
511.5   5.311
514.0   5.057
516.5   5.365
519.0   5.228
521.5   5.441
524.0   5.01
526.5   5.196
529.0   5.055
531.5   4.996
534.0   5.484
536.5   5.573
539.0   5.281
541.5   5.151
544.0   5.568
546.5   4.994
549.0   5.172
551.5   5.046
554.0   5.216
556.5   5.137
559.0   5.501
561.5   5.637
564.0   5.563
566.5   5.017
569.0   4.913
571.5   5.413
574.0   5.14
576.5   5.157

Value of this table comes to 9.5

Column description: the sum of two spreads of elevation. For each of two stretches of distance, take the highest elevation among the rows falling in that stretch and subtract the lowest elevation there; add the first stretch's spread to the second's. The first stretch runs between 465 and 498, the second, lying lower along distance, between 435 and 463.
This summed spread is 1.4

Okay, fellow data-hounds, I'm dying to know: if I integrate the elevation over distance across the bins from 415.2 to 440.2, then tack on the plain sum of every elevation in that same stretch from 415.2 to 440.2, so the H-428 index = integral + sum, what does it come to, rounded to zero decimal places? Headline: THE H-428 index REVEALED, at 183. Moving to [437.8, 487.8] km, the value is 355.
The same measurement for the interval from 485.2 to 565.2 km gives 591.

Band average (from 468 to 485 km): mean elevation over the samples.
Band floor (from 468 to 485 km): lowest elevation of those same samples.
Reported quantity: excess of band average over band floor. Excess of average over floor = 0.31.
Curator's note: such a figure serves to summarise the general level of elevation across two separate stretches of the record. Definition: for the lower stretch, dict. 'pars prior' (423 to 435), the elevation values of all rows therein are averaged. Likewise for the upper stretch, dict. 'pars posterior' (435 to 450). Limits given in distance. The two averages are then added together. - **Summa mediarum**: 10.4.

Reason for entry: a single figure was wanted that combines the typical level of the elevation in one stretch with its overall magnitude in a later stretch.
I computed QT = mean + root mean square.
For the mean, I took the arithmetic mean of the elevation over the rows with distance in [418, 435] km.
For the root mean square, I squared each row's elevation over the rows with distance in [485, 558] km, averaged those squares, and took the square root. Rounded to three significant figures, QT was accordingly 10.5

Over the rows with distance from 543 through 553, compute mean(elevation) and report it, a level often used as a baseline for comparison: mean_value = 5.19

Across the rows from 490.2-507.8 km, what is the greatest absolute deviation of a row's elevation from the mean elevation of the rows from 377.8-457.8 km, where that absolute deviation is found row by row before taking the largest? 0.87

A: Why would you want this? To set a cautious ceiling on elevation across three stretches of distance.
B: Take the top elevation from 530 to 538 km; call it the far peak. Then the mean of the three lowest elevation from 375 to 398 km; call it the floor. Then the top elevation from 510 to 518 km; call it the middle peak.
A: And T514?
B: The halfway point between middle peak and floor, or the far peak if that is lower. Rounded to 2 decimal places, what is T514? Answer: 4.64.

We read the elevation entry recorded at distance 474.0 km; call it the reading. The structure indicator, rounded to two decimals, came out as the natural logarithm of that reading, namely 1.64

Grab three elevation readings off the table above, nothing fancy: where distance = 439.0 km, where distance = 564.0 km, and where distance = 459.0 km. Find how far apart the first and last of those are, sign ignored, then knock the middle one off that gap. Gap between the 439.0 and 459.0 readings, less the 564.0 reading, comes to -5.5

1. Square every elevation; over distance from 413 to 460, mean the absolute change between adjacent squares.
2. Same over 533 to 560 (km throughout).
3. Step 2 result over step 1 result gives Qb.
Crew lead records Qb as 0.96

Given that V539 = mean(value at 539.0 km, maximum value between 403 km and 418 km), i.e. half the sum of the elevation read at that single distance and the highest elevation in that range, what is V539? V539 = 5.28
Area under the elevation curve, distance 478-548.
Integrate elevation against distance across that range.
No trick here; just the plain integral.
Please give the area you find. 366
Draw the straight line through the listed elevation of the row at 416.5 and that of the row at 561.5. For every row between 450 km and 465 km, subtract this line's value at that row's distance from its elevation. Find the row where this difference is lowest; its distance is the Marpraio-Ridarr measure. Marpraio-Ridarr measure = 464.0 km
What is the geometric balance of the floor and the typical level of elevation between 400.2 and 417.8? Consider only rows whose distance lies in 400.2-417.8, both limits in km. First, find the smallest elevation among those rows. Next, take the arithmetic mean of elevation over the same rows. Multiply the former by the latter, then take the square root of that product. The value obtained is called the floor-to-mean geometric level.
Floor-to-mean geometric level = 4.98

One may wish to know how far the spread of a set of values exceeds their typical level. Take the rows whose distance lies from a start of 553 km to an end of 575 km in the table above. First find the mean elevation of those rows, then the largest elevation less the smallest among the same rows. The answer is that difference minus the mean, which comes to -4.6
